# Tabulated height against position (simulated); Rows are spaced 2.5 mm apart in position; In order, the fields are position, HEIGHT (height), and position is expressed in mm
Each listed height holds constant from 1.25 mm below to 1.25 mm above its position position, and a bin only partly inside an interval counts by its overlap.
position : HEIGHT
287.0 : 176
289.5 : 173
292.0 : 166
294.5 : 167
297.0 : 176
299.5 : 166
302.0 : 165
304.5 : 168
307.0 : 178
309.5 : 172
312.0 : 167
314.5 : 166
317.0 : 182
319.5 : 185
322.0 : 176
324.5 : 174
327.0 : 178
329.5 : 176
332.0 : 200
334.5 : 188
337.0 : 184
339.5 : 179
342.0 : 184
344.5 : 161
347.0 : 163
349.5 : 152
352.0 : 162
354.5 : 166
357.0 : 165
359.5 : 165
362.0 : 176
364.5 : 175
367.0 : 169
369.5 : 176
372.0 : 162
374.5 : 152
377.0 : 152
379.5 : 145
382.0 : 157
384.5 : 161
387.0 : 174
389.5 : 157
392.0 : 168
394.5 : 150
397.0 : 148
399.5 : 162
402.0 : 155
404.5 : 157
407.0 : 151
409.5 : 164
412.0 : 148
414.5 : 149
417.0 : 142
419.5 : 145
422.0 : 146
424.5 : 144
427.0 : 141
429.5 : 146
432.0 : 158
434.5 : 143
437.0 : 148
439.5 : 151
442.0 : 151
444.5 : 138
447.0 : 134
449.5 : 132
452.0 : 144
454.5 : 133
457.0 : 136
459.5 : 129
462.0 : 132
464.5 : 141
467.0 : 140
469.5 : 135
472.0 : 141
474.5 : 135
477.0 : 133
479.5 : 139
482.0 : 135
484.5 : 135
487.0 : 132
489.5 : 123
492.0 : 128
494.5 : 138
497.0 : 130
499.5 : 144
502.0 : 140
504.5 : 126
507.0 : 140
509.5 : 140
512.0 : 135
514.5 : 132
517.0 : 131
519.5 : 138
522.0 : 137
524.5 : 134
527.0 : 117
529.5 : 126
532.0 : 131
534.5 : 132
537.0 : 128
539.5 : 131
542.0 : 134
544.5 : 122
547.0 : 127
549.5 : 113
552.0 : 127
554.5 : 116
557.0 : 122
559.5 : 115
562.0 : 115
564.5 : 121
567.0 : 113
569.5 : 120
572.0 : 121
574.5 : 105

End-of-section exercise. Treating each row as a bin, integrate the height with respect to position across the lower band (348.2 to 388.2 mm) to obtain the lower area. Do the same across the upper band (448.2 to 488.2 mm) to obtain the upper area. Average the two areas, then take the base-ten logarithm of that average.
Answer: 3.78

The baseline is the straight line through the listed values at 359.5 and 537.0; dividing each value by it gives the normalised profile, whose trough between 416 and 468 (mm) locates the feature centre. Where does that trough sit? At 459.5 mm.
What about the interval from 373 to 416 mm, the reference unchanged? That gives 379.5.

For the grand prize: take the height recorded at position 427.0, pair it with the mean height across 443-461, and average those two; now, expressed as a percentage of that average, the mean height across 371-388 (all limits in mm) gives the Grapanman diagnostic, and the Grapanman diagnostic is 114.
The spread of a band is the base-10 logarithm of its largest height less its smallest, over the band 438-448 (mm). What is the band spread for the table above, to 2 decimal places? 1.23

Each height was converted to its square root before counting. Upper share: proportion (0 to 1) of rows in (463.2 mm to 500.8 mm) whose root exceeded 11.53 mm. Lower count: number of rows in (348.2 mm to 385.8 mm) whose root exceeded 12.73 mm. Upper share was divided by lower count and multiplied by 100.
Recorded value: 10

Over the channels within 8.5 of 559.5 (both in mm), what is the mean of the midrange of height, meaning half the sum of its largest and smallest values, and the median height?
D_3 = 118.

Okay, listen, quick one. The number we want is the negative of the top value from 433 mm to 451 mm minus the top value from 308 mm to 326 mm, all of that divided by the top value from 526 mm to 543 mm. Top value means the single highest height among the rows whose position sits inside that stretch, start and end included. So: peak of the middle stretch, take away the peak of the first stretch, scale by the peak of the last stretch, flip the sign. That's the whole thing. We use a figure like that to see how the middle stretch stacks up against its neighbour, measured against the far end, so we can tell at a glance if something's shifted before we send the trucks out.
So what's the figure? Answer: 0.25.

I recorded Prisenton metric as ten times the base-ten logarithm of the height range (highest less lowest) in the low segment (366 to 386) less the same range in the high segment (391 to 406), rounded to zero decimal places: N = 10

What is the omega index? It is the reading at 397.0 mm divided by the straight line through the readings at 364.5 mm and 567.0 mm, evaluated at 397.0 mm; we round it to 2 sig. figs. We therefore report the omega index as 0.90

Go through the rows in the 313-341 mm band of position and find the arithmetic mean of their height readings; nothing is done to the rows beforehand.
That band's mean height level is 181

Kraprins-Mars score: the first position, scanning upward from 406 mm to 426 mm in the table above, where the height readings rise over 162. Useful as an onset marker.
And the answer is 409.5 mm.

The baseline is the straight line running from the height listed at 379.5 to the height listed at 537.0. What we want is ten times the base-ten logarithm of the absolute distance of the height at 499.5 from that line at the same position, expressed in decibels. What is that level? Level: 11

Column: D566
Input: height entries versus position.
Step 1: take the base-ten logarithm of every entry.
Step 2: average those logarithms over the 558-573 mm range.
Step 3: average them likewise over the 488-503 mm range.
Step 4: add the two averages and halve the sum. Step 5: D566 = 2.10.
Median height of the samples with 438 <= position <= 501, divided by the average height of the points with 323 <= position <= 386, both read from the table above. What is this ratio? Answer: 0.80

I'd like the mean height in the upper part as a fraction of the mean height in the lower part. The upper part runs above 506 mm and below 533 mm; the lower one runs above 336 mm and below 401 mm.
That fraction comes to 0.81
